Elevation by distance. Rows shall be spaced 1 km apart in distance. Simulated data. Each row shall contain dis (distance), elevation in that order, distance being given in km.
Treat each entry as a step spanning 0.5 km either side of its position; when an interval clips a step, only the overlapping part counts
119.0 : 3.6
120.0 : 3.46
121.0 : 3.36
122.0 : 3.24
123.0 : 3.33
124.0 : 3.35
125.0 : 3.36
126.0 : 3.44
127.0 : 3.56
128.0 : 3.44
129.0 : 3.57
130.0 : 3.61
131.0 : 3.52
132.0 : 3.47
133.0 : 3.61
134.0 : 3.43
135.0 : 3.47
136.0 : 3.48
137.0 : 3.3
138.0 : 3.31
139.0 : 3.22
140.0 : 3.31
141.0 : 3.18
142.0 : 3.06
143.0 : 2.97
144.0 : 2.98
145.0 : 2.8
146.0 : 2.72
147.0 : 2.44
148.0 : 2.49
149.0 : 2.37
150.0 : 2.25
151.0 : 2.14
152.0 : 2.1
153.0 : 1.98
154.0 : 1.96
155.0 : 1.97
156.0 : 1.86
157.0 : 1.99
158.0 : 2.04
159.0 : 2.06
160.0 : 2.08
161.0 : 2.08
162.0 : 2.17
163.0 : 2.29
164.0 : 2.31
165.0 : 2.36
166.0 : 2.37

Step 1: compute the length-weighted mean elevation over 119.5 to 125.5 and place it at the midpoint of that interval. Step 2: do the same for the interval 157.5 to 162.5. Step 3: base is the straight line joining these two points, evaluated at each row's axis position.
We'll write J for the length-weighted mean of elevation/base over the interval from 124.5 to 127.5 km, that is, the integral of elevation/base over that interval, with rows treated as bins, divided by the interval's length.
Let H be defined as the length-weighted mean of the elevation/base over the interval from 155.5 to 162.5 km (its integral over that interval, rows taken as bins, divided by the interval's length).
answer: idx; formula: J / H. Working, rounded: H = 0.96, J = 1.07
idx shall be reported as 1.11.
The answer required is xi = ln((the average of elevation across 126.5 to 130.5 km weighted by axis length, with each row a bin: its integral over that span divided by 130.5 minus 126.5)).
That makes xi 1.27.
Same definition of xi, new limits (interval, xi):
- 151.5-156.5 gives 0.68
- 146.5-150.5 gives 0.87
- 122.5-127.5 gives 1.23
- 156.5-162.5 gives 0.73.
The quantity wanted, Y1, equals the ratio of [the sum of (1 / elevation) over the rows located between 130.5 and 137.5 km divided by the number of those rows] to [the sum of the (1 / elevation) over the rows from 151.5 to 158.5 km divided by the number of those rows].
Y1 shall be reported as 0.6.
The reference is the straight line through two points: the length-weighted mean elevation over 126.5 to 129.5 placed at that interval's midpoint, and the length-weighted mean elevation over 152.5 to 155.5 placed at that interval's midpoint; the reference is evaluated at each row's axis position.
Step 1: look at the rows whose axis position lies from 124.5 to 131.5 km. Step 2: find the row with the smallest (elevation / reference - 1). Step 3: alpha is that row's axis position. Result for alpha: 125.0 km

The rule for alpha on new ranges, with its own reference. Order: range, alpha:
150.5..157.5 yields 153.0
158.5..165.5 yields 159.0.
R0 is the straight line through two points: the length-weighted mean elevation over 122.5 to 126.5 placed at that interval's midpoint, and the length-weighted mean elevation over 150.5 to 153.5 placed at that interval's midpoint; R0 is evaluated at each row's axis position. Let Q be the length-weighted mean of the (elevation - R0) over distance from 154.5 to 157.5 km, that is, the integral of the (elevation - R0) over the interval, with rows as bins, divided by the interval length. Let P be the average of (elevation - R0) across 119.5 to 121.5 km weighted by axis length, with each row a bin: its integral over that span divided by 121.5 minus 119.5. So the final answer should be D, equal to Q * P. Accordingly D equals -0.01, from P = -0.15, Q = 0.1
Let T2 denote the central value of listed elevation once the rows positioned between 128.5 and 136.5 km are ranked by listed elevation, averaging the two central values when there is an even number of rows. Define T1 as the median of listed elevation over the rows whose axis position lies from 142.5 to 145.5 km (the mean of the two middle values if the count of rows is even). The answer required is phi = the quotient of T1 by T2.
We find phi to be 0.85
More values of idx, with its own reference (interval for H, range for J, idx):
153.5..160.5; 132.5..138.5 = 1.29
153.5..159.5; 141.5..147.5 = 1.20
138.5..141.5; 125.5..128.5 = 0.93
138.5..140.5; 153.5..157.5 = 0.74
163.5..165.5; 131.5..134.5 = 0.97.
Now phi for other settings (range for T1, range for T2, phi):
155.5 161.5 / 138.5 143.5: 0.64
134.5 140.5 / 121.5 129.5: 0.97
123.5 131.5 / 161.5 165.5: 1.51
